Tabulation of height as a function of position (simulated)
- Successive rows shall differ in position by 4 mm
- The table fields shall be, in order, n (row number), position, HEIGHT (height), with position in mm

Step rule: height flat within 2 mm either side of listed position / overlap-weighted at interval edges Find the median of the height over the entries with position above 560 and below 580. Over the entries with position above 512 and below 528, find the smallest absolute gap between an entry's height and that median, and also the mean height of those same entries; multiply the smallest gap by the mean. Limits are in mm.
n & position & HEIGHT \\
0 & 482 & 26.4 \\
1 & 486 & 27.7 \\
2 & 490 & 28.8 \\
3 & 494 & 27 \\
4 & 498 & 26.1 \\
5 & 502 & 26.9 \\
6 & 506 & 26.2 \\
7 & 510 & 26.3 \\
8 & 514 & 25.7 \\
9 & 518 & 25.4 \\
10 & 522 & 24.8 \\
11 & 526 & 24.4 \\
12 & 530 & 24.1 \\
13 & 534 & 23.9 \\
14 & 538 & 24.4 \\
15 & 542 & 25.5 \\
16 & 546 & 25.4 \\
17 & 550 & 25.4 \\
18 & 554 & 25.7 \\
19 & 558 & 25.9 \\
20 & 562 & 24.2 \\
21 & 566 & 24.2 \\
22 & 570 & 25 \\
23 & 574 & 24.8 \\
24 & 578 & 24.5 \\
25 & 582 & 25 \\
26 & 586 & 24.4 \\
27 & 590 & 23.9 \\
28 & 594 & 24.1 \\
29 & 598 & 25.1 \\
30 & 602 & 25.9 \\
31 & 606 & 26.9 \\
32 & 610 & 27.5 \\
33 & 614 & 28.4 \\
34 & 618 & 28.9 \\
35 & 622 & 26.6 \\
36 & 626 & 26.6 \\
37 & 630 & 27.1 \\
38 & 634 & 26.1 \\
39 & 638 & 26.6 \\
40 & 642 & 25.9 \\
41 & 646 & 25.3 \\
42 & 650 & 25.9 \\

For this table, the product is 3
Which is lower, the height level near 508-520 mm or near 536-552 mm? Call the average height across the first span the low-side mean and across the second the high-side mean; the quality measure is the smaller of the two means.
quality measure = 25.2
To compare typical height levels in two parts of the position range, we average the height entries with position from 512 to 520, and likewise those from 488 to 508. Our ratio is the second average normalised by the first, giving 1.06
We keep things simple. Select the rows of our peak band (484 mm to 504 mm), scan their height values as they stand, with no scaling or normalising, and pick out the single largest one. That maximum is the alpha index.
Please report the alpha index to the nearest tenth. 28.8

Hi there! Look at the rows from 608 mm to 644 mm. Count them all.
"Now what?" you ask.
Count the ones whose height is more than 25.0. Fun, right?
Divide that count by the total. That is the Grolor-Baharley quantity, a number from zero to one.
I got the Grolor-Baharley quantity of 1.00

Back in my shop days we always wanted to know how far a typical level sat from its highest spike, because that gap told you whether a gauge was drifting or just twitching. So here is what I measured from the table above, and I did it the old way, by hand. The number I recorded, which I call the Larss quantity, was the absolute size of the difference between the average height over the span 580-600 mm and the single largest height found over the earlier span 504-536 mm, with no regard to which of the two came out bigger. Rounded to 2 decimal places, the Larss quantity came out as 1.80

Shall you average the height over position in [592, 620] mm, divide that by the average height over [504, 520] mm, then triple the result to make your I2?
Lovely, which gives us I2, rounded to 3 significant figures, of 3.09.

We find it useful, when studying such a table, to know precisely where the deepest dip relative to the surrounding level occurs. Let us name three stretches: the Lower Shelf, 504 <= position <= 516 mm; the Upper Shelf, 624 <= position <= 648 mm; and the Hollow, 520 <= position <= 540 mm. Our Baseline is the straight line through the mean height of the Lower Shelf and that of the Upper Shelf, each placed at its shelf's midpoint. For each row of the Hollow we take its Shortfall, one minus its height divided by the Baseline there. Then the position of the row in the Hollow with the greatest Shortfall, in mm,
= 534 mm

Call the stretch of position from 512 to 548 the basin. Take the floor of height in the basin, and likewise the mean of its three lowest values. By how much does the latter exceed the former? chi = 0.23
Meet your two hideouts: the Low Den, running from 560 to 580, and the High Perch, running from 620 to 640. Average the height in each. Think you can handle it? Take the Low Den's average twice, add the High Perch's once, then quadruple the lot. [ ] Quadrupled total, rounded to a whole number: 303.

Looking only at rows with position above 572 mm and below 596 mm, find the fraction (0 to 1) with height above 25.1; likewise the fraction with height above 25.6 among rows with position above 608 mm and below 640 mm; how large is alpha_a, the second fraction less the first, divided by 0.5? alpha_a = 2.0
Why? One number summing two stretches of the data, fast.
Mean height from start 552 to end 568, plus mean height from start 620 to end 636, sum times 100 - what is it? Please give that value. 5160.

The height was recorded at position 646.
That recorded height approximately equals 25.3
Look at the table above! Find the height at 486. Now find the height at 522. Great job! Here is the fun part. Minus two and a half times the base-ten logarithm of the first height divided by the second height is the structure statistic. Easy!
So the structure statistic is -0.12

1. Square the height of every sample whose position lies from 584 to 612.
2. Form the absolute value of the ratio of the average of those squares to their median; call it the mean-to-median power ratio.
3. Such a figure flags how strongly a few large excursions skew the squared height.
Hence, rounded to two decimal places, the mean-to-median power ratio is 1.03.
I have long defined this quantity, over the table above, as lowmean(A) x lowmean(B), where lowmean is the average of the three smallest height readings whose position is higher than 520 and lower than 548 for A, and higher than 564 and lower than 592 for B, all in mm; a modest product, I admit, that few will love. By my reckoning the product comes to 583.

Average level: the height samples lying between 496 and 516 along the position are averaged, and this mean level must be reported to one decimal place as 26.2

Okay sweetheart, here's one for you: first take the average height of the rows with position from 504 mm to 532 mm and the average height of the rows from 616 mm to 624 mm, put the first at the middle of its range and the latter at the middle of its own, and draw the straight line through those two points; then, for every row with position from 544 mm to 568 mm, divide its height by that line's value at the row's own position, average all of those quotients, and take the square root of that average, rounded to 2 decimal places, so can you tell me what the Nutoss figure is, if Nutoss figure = 0.98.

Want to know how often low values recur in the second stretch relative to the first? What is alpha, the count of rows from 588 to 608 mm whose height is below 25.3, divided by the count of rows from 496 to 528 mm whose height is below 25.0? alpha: 1.5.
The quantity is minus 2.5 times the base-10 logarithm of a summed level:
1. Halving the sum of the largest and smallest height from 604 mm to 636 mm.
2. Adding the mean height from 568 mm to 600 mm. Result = -4.29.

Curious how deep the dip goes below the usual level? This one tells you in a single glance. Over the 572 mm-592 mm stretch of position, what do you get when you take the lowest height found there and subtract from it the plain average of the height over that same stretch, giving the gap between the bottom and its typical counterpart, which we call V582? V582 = -0.6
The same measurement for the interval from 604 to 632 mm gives -0.8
